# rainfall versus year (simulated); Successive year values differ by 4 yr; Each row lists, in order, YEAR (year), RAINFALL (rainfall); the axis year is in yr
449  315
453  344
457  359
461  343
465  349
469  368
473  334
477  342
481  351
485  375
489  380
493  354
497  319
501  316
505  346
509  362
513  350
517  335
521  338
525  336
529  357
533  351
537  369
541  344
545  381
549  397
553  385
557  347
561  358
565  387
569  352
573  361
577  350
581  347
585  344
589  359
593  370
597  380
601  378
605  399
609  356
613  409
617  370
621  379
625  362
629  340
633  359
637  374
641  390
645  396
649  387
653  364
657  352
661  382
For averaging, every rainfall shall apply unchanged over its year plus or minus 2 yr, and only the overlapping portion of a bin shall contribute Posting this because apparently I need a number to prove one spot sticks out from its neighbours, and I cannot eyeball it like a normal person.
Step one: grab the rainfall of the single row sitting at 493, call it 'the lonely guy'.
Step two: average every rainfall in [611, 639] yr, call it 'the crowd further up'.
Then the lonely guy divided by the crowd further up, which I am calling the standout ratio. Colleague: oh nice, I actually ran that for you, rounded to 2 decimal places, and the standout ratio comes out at 0.96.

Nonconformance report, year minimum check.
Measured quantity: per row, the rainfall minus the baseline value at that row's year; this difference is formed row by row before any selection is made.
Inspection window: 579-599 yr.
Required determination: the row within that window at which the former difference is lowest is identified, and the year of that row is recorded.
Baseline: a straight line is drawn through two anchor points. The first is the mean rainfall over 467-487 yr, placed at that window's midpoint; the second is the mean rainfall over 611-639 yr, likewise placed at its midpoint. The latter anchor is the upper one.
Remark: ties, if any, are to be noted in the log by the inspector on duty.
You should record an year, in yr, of 585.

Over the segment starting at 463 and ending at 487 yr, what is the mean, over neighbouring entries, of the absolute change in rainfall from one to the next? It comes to 18.8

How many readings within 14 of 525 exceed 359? 1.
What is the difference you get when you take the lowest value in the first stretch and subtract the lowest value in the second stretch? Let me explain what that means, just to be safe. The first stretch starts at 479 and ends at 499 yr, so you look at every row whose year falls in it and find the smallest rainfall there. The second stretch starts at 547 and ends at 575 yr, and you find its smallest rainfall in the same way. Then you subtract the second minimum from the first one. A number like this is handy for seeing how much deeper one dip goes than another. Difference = -28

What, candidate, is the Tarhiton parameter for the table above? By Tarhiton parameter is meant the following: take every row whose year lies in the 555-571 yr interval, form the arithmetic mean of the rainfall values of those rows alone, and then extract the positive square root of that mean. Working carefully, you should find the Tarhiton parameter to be 19.0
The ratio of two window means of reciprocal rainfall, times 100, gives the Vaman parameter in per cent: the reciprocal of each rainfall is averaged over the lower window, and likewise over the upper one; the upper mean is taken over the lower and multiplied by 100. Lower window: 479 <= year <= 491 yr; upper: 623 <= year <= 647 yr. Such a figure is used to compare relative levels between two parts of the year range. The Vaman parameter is 100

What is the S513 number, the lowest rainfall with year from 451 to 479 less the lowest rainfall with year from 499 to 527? 18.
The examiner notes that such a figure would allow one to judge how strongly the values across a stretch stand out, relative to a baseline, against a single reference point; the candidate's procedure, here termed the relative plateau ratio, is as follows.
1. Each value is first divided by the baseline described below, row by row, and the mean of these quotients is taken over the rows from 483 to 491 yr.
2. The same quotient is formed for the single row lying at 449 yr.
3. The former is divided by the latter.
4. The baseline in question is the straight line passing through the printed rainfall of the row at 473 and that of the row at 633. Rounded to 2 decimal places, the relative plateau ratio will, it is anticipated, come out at 1.18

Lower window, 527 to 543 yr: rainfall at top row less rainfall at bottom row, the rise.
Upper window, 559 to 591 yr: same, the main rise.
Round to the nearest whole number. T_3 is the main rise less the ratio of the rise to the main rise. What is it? 14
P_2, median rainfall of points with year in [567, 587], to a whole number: 350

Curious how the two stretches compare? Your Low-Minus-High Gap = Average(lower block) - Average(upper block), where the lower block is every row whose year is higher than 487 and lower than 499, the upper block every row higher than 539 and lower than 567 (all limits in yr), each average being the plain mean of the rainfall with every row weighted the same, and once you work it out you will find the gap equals -20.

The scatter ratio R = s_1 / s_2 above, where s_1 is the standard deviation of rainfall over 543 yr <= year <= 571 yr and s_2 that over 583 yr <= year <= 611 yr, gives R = 1.1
